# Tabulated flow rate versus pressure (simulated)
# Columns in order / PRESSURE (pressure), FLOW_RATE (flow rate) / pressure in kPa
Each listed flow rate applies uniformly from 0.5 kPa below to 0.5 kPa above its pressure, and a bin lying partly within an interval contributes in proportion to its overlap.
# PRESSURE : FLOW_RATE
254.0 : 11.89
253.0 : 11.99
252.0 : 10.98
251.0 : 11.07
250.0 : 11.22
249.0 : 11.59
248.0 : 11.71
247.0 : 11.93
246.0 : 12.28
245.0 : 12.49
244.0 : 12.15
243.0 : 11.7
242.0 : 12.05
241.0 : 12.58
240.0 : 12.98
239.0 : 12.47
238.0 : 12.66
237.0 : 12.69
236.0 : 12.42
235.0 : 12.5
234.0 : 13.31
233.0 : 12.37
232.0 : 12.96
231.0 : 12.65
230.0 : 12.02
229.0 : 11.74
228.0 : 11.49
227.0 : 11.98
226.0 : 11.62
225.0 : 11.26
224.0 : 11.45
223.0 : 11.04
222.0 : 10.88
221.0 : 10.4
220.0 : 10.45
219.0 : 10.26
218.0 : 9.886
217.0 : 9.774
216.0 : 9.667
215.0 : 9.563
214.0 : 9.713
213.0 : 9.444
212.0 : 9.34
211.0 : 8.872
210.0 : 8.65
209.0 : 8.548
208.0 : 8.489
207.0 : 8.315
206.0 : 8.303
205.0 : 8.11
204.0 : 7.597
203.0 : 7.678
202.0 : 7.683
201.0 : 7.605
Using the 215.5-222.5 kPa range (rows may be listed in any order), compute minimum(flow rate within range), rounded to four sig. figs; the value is 9.667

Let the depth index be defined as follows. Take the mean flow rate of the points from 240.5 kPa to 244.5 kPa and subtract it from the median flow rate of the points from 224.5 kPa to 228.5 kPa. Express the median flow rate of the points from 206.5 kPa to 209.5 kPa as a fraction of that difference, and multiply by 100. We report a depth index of -1502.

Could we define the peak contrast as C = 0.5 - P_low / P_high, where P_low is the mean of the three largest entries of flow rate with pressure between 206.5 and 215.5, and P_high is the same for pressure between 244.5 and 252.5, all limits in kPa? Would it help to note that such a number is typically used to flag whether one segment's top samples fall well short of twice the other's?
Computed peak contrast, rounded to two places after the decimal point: -0.28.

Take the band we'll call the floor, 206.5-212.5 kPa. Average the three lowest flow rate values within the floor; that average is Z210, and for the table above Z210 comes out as 8.5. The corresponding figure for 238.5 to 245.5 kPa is 12.0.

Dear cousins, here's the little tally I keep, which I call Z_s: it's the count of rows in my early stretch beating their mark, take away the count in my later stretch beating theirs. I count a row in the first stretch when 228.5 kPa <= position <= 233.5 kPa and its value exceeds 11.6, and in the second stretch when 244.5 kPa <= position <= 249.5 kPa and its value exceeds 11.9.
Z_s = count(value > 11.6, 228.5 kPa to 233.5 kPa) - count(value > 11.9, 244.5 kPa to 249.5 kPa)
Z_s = 2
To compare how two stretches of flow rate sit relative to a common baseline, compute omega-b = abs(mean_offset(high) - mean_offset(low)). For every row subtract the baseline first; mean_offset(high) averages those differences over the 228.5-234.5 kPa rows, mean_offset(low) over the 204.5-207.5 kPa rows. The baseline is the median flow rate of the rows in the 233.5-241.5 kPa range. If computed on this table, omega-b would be 4.3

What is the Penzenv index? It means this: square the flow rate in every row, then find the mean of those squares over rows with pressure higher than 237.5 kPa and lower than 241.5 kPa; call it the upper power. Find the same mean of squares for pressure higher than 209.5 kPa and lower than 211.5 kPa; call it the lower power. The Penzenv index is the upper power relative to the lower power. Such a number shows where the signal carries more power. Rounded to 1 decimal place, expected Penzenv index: 2.1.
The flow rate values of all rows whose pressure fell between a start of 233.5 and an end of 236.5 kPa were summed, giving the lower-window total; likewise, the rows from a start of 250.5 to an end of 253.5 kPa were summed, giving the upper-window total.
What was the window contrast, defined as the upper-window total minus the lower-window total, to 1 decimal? -4.2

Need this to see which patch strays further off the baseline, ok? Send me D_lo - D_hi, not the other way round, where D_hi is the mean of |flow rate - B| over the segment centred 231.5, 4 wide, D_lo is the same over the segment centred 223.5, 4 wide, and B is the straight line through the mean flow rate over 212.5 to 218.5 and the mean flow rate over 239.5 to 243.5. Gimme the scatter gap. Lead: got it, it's -0.53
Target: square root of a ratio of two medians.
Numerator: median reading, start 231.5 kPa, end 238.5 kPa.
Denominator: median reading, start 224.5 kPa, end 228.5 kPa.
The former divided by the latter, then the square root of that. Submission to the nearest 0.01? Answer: 1.05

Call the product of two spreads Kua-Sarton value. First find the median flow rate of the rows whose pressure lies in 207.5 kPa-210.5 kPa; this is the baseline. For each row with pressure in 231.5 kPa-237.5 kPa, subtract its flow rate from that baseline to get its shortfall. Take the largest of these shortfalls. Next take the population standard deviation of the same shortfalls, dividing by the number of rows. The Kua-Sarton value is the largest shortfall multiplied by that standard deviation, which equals -1.3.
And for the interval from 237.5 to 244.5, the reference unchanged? -1.3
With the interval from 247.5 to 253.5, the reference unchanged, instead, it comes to -0.9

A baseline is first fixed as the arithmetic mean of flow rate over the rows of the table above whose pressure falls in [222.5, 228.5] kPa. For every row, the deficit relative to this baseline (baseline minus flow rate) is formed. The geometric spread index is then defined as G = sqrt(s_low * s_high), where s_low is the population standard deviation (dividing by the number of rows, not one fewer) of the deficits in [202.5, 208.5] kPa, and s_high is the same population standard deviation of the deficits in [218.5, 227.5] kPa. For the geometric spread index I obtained 0.43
